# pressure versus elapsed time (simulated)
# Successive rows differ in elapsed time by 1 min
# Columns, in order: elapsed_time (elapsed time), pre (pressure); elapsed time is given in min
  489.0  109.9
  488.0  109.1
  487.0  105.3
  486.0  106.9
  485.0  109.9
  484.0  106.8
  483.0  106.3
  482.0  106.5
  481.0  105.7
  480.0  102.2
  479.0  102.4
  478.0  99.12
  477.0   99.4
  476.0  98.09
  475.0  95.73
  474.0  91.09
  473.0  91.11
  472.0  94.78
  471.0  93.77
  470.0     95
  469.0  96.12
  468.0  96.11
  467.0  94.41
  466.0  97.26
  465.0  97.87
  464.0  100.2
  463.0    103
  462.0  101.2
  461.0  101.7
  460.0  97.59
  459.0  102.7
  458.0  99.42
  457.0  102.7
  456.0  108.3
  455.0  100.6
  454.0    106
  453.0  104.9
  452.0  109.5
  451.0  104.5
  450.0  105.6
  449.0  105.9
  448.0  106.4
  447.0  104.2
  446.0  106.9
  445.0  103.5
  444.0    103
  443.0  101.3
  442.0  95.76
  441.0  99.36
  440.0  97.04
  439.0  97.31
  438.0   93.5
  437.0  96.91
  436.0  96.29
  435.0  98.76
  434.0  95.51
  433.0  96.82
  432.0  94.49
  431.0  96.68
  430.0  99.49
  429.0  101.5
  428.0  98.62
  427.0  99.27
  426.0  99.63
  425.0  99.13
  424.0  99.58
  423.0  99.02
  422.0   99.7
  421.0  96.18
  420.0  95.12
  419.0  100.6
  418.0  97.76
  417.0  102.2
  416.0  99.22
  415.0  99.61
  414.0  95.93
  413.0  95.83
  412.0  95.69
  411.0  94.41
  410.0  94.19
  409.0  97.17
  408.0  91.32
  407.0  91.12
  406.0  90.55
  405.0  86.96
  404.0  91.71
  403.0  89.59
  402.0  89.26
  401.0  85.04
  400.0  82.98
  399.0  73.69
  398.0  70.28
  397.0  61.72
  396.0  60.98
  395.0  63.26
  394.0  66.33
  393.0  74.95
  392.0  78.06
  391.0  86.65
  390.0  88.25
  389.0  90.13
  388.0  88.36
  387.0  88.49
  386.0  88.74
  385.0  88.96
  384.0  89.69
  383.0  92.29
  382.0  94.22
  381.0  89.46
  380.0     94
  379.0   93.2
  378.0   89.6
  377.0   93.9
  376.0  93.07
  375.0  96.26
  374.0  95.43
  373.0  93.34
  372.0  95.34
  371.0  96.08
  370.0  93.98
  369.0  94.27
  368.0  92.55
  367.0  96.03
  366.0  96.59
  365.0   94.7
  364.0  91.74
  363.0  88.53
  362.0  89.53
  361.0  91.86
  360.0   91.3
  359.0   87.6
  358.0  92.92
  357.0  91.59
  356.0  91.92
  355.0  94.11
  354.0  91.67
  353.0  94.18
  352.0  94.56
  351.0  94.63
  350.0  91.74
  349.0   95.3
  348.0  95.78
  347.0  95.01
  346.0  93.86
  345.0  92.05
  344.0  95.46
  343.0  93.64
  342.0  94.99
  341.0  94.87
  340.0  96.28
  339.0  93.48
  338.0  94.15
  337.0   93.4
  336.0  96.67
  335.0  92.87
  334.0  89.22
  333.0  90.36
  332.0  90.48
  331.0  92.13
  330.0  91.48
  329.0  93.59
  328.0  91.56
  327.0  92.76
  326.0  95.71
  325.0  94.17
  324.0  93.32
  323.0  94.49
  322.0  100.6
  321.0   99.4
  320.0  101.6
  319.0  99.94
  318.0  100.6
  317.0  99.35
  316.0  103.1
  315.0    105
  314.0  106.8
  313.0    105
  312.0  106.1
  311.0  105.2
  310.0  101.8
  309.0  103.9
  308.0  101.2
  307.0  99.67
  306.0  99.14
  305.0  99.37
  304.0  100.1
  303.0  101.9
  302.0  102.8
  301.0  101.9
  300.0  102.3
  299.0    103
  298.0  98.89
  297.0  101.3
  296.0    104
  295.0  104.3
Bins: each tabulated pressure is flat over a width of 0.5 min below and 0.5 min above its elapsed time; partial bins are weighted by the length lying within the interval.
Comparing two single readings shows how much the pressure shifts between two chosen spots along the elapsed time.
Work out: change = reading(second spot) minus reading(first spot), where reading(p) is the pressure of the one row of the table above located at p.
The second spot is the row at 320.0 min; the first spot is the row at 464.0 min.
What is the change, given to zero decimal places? 1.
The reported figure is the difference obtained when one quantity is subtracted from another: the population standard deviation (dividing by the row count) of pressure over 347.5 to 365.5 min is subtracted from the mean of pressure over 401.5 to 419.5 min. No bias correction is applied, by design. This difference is 92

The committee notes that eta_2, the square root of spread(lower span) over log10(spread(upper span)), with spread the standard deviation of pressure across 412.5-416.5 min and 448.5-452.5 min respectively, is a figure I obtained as 2.5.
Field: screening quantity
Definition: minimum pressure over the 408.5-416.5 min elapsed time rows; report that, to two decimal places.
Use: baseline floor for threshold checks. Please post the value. 94.19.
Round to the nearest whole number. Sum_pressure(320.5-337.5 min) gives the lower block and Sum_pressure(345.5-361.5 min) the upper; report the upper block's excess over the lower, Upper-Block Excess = -104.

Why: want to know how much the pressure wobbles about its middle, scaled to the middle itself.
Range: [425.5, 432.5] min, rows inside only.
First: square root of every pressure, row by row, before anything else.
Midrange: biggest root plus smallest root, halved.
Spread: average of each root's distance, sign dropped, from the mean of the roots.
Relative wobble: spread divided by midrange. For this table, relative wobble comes 0.0086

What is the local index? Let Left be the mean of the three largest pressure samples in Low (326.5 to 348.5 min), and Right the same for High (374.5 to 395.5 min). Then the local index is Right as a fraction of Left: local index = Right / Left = 0.99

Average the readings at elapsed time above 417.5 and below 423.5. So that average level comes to 98.1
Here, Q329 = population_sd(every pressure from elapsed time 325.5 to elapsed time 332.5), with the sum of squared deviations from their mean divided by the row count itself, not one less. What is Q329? 1.6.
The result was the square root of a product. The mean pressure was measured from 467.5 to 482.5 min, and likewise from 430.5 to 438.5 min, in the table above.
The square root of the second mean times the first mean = 97.0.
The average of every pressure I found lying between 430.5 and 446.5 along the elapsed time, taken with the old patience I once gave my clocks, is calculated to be 98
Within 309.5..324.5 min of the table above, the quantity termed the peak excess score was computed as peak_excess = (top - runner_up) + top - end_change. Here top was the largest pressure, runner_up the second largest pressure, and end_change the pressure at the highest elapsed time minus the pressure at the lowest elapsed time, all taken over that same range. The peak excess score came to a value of 116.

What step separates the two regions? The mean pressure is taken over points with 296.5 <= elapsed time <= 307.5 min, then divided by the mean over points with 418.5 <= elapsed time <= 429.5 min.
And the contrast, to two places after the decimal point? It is 1.02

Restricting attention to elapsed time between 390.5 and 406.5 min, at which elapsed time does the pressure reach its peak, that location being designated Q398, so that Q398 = 404.0 min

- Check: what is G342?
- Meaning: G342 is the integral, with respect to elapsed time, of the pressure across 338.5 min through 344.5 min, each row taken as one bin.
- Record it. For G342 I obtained 569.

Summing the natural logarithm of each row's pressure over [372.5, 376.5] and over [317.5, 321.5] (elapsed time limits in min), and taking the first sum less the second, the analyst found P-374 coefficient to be -0.24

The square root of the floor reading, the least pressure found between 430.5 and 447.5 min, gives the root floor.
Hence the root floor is 9.67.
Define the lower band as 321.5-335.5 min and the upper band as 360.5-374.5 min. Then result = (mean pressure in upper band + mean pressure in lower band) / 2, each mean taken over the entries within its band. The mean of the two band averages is 93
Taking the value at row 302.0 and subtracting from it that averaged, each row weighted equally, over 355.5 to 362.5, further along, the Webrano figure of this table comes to 12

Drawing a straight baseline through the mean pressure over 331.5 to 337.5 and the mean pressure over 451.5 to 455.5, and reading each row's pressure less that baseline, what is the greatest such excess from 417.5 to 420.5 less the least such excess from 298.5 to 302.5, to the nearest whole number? -14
